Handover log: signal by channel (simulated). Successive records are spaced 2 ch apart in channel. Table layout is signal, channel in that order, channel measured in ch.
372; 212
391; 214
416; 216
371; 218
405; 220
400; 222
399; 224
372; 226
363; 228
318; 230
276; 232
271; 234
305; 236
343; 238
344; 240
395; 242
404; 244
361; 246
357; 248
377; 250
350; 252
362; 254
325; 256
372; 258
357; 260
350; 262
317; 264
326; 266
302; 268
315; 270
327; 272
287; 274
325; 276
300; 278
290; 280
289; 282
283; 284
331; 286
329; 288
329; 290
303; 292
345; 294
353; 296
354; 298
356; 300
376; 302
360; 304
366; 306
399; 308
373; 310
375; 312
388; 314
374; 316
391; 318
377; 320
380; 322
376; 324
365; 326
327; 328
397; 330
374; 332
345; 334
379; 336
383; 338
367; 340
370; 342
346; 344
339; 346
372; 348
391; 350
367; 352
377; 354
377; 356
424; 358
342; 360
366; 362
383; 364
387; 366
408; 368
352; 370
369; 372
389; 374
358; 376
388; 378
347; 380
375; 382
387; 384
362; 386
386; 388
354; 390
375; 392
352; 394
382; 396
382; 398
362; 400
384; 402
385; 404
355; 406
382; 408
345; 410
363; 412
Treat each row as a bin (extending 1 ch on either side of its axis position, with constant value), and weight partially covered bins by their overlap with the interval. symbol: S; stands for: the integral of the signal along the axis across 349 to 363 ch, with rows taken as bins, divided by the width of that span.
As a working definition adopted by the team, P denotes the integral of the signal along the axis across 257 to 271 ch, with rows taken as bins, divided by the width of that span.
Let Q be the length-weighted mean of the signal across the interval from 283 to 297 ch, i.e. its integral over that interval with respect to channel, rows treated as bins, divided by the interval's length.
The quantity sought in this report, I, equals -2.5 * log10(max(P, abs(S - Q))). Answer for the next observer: -6.31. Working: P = 334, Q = 325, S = 378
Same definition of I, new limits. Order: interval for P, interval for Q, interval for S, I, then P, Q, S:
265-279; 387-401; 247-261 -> -6.23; 312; 370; 357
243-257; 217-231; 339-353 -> -6.40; 362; 375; 365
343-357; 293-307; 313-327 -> -6.41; 367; 359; 379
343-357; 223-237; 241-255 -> -6.41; 367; 329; 372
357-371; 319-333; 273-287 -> -6.45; 380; 371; 301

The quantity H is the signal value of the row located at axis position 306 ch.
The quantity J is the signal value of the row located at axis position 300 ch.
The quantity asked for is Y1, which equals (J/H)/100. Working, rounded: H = 366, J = 356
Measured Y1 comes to 0.0097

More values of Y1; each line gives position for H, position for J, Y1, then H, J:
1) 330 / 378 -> 0.0098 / 397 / 388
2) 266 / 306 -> 0.0112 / 326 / 366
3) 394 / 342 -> 0.0105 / 352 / 370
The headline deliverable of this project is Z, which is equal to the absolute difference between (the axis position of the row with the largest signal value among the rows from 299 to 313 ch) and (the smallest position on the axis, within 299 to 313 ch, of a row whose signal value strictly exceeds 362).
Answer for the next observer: 6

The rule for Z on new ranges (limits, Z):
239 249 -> 2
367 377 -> 0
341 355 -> 8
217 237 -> 2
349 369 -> 8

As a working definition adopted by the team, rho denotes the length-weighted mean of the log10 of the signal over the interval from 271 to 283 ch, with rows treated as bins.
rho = 2.48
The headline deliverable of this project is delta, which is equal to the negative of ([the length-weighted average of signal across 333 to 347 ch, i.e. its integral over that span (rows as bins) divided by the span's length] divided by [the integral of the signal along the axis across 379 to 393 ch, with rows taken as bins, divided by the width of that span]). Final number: -0.98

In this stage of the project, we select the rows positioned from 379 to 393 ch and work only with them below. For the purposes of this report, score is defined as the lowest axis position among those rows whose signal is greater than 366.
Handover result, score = 382 ch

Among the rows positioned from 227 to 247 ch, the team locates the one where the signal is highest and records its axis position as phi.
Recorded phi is 244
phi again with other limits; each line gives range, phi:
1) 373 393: 374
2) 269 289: 286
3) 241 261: 244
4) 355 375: 358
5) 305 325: 308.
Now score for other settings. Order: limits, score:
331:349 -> 332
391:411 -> 392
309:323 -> 310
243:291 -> 244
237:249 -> 242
